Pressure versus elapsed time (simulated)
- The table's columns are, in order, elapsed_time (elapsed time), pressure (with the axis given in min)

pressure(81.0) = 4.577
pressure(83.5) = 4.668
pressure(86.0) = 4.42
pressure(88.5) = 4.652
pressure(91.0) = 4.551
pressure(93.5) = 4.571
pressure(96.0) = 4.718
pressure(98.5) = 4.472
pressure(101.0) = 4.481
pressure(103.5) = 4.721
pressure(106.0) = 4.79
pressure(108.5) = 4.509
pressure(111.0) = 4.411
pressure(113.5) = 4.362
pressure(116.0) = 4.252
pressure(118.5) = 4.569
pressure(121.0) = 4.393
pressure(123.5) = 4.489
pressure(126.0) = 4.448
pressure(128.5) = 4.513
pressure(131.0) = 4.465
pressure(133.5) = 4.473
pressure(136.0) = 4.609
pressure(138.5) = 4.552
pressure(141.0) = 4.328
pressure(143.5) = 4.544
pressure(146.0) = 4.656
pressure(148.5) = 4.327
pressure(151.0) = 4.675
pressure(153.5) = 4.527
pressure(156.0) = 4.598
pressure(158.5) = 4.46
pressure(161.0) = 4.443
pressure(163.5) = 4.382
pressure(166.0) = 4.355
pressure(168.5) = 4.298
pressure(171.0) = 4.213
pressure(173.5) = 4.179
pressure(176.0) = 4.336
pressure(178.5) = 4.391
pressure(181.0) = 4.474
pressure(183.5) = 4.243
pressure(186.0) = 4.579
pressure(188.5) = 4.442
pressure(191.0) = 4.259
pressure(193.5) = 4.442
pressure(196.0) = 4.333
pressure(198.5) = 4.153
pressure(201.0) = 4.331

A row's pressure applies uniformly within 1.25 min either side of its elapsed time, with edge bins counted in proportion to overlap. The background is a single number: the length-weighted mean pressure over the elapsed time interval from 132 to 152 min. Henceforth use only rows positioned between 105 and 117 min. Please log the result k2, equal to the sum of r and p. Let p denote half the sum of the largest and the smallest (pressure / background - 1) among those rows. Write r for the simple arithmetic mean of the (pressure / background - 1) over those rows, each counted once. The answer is -0.011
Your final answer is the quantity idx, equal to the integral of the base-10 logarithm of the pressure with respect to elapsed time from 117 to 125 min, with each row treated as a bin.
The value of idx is 5.21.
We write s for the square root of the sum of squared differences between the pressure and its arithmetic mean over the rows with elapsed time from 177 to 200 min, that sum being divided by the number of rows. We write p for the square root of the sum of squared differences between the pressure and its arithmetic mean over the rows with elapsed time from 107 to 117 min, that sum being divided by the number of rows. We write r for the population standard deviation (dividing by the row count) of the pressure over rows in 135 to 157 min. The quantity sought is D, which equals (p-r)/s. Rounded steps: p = 0.09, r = 0.12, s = 0.126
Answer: -0.22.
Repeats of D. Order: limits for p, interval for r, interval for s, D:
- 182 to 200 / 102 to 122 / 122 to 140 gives -0.71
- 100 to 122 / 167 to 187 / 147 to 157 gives 0.27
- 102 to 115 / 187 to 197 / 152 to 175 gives 0.70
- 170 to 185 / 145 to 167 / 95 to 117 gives -0.11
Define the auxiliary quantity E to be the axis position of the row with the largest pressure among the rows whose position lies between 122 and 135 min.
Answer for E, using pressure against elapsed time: 128.5 min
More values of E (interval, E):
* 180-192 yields 186.0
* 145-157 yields 151.0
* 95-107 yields 106.0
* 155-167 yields 156.0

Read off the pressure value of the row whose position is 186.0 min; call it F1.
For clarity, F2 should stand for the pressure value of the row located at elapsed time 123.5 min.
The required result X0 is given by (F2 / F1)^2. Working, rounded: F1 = 4.579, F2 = 4.489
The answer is 0.96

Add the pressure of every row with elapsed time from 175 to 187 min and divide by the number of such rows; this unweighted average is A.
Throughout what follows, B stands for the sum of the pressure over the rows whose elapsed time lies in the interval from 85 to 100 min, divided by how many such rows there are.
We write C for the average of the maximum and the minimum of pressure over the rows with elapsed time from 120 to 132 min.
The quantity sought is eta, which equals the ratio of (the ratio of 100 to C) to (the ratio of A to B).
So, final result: 23.3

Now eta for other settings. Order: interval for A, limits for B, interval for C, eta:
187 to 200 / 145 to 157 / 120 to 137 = 23.4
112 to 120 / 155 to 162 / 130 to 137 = 22.6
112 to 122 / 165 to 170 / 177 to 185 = 22.6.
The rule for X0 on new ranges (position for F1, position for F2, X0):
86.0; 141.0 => 0.96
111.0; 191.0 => 0.93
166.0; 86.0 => 1.03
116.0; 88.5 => 1.20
